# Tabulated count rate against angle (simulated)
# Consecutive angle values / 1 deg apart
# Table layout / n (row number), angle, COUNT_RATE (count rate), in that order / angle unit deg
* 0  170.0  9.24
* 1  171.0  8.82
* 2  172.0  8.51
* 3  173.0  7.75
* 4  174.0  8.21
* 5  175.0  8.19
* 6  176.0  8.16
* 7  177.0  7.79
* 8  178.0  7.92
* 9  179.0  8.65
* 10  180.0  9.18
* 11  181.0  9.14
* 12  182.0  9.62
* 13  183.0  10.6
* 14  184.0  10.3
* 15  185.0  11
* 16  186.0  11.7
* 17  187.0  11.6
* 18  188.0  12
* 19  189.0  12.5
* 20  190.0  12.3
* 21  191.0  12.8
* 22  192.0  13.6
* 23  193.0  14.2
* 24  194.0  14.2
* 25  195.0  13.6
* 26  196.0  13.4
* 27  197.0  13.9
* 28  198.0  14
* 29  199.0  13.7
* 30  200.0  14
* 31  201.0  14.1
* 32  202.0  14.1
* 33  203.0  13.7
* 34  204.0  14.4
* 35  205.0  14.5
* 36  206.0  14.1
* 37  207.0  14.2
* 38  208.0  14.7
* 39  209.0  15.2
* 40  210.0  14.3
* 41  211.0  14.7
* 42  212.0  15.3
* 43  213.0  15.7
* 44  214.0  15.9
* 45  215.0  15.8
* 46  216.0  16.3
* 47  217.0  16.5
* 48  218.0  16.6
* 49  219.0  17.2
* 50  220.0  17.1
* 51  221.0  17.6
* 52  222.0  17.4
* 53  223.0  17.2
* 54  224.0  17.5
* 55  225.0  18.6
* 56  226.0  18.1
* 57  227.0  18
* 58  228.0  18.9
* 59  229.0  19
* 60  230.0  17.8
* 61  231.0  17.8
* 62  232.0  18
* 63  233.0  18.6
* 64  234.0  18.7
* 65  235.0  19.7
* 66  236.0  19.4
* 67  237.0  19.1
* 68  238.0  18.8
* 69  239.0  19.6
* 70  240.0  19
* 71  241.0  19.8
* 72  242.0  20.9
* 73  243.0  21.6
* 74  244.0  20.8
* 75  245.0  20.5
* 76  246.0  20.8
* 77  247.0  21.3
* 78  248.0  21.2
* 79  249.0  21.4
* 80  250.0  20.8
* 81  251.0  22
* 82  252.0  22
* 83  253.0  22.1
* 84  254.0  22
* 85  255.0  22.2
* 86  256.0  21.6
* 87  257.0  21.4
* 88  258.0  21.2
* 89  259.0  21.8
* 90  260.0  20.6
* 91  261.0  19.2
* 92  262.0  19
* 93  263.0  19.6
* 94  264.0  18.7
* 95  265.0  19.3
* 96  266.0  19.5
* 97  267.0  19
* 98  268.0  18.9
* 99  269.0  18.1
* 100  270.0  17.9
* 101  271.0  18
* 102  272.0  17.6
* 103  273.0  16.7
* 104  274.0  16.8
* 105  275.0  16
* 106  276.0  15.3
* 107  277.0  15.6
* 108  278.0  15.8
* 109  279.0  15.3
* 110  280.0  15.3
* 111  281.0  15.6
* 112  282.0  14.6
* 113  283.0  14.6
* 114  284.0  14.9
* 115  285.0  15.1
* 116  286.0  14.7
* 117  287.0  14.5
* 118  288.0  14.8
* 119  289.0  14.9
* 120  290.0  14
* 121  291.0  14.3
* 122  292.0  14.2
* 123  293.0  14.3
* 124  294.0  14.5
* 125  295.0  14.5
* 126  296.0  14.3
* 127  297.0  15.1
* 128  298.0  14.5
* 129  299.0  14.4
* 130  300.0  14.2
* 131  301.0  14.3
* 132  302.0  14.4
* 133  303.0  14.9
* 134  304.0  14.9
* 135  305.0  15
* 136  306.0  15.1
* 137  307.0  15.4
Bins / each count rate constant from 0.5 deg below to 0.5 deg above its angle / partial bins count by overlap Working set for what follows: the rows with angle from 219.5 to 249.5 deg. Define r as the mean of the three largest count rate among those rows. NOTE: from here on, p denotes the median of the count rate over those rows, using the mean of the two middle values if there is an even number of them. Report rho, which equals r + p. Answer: 40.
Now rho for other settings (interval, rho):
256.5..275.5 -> 40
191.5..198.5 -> 28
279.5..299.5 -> 30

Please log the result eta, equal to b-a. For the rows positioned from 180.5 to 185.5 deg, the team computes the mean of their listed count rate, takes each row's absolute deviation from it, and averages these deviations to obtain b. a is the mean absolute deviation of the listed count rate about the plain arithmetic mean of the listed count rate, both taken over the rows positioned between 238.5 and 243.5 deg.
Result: -0.25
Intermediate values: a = 0.86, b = 0.60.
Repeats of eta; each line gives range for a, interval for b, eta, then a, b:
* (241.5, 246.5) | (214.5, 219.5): 0.07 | 0.27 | 0.34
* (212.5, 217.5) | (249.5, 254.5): 0.10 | 0.29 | 0.39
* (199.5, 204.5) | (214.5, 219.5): 0.18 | 0.17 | 0.34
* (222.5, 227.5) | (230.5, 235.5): 0.10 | 0.42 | 0.53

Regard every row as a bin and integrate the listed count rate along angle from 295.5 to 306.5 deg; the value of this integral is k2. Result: 161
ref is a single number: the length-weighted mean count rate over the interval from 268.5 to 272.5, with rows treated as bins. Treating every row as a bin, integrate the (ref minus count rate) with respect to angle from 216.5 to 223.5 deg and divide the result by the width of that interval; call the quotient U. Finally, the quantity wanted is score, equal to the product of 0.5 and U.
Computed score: 0.4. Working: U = 1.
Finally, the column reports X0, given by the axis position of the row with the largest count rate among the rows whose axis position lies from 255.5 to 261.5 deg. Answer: 259.0 deg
